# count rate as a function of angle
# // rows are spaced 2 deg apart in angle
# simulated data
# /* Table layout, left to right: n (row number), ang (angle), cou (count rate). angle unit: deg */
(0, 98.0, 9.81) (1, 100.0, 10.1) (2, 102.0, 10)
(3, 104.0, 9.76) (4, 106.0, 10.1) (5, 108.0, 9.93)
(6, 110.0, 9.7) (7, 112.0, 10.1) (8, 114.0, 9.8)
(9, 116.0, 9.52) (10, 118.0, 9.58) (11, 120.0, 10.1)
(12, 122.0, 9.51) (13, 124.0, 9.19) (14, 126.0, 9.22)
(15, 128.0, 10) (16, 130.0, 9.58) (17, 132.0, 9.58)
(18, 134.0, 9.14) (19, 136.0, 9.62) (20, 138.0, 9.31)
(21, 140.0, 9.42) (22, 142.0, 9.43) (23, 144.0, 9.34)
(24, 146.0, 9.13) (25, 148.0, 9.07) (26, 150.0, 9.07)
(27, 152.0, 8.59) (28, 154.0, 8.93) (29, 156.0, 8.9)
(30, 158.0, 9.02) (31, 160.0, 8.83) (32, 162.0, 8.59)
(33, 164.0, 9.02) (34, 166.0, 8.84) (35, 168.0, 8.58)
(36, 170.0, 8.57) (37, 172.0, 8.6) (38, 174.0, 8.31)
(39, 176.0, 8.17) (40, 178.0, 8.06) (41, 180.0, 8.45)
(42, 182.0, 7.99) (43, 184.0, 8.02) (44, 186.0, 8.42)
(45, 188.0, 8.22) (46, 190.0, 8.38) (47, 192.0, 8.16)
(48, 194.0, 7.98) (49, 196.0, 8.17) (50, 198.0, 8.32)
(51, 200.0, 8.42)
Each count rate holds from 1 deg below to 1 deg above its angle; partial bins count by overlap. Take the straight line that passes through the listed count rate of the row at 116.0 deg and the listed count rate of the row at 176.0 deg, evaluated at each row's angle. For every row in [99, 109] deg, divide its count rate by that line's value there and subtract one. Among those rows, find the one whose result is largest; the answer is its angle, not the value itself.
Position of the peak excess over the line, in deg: 106.0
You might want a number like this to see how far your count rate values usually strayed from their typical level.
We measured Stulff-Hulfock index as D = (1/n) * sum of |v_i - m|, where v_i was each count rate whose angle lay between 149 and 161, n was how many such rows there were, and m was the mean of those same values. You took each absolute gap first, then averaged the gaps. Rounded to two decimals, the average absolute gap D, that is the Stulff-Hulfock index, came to 0.12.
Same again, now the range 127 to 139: 0.21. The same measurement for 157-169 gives 0.15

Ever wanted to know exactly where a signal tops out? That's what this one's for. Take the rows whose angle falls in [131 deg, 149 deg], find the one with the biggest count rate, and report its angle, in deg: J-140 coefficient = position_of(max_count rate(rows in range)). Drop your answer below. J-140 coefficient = 136.0 deg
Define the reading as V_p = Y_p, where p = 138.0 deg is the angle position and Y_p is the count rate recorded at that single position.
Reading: 9.31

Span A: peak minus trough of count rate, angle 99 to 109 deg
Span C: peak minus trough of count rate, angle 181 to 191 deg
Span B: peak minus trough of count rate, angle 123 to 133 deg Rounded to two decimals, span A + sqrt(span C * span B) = 0.93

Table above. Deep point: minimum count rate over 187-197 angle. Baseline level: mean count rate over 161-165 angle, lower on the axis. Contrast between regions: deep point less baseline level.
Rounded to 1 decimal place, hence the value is -0.8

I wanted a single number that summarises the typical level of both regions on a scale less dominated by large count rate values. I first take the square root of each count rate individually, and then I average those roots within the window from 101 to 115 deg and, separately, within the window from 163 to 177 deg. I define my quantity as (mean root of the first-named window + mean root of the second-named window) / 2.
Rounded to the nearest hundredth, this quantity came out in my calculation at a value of 3.04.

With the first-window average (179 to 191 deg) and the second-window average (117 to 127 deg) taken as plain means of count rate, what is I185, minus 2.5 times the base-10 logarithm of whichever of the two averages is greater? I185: -2.45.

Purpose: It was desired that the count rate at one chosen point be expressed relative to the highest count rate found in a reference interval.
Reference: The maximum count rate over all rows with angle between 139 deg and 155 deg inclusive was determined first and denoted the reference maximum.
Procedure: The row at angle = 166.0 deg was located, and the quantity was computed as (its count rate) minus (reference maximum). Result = -0.6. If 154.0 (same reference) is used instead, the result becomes -0.5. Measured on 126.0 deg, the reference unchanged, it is -0.2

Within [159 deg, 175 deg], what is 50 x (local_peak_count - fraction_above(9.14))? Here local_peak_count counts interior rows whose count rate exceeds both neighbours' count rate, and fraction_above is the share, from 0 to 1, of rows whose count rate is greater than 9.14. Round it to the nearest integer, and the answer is 100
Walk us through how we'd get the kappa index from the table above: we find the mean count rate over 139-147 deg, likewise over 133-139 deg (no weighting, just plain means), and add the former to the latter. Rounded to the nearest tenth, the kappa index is 18.7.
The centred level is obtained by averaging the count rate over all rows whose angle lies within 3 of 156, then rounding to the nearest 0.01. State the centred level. 8.95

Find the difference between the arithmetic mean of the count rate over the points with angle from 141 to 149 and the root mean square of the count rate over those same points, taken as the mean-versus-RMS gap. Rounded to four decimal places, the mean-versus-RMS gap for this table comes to -0.0012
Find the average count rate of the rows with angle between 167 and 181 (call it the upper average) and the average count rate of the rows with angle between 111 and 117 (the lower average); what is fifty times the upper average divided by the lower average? 42.8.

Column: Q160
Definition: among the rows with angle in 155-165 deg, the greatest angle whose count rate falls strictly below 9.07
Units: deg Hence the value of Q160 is 164.0 deg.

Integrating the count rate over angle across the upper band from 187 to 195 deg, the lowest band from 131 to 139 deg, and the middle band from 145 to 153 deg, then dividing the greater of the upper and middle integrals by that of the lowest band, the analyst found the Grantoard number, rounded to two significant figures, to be 0.95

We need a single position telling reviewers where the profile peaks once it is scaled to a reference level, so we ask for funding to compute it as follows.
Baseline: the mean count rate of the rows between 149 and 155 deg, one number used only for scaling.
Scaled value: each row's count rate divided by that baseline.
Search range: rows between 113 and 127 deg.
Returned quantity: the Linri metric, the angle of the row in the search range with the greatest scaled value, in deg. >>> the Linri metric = 120.0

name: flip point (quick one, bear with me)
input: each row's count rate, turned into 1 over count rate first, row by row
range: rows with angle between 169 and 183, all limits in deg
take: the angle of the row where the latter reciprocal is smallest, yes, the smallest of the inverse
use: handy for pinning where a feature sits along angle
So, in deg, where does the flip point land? 172.0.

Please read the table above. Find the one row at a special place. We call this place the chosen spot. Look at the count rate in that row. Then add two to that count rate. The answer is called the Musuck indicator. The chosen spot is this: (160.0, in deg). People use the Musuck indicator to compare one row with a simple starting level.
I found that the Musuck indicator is 10.8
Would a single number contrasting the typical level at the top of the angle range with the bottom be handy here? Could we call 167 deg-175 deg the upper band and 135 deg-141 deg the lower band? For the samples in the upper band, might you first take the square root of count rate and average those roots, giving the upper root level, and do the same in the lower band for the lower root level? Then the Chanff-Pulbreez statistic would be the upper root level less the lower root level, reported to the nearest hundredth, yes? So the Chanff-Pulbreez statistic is -0.16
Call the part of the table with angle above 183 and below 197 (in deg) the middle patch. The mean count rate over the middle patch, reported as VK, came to 8.2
